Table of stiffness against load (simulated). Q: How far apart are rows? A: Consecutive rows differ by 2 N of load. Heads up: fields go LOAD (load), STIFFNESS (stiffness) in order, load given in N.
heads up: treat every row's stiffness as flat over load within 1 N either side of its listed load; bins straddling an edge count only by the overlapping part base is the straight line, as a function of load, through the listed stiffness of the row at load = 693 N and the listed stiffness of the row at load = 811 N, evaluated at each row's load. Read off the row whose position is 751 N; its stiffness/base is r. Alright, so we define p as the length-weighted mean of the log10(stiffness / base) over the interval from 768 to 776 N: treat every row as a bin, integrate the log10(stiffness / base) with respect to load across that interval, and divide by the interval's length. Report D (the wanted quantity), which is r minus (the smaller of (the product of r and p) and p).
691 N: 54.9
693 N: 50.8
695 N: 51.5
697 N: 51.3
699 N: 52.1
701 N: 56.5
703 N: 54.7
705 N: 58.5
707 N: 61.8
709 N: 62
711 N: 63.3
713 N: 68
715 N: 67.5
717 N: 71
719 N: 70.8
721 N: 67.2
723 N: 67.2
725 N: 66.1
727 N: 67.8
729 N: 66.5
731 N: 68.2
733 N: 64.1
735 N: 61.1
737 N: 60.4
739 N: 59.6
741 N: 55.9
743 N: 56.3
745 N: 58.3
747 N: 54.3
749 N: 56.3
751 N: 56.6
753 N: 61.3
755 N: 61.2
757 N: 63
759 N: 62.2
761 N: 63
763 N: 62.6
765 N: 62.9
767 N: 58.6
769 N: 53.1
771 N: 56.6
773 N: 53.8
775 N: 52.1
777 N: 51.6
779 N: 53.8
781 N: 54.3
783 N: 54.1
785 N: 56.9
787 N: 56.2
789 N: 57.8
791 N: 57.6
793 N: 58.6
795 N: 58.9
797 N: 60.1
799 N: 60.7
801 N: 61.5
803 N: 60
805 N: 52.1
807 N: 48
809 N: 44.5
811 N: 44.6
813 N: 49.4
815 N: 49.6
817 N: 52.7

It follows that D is 1.12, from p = 0.063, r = 1.19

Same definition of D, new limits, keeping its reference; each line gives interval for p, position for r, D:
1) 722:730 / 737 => 1.11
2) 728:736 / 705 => 1.04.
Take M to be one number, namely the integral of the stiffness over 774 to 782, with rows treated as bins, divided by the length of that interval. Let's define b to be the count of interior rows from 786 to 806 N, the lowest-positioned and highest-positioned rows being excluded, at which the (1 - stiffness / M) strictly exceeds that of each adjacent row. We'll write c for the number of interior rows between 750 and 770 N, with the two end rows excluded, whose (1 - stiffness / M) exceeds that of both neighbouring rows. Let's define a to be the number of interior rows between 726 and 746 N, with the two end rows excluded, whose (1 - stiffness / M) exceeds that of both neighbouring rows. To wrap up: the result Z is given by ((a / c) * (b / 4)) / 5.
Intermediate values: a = 2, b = 1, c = 3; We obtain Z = 0.03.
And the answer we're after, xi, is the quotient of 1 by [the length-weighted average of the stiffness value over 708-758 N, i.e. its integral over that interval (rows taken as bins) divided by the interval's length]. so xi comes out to 0.0159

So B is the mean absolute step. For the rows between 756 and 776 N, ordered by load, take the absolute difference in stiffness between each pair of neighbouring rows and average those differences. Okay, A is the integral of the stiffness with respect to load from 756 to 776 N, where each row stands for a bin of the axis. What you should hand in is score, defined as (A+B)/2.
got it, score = 589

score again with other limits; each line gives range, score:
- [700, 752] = 1621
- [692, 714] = 632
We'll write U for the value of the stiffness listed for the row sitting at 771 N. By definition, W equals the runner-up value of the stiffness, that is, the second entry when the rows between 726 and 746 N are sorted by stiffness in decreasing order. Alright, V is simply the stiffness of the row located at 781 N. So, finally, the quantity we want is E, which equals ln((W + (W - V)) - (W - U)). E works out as 4.25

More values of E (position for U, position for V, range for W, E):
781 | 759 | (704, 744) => 4.14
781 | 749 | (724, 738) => 4.19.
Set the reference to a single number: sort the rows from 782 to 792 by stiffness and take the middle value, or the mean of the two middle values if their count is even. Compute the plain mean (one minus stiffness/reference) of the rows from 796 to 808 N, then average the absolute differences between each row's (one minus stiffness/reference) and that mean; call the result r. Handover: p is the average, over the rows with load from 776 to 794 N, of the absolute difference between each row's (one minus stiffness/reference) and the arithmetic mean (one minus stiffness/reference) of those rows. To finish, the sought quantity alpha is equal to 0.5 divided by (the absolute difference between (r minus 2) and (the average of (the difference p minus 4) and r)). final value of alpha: 21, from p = 0.034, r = 0.082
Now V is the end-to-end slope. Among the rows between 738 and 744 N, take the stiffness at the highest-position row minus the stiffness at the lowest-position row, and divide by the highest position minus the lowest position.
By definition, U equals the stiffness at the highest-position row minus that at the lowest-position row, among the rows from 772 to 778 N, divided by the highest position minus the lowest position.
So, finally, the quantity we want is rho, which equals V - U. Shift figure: -0.3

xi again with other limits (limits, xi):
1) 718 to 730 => 0.0148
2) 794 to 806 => 0.0170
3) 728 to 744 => 0.0163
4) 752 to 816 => 0.0178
